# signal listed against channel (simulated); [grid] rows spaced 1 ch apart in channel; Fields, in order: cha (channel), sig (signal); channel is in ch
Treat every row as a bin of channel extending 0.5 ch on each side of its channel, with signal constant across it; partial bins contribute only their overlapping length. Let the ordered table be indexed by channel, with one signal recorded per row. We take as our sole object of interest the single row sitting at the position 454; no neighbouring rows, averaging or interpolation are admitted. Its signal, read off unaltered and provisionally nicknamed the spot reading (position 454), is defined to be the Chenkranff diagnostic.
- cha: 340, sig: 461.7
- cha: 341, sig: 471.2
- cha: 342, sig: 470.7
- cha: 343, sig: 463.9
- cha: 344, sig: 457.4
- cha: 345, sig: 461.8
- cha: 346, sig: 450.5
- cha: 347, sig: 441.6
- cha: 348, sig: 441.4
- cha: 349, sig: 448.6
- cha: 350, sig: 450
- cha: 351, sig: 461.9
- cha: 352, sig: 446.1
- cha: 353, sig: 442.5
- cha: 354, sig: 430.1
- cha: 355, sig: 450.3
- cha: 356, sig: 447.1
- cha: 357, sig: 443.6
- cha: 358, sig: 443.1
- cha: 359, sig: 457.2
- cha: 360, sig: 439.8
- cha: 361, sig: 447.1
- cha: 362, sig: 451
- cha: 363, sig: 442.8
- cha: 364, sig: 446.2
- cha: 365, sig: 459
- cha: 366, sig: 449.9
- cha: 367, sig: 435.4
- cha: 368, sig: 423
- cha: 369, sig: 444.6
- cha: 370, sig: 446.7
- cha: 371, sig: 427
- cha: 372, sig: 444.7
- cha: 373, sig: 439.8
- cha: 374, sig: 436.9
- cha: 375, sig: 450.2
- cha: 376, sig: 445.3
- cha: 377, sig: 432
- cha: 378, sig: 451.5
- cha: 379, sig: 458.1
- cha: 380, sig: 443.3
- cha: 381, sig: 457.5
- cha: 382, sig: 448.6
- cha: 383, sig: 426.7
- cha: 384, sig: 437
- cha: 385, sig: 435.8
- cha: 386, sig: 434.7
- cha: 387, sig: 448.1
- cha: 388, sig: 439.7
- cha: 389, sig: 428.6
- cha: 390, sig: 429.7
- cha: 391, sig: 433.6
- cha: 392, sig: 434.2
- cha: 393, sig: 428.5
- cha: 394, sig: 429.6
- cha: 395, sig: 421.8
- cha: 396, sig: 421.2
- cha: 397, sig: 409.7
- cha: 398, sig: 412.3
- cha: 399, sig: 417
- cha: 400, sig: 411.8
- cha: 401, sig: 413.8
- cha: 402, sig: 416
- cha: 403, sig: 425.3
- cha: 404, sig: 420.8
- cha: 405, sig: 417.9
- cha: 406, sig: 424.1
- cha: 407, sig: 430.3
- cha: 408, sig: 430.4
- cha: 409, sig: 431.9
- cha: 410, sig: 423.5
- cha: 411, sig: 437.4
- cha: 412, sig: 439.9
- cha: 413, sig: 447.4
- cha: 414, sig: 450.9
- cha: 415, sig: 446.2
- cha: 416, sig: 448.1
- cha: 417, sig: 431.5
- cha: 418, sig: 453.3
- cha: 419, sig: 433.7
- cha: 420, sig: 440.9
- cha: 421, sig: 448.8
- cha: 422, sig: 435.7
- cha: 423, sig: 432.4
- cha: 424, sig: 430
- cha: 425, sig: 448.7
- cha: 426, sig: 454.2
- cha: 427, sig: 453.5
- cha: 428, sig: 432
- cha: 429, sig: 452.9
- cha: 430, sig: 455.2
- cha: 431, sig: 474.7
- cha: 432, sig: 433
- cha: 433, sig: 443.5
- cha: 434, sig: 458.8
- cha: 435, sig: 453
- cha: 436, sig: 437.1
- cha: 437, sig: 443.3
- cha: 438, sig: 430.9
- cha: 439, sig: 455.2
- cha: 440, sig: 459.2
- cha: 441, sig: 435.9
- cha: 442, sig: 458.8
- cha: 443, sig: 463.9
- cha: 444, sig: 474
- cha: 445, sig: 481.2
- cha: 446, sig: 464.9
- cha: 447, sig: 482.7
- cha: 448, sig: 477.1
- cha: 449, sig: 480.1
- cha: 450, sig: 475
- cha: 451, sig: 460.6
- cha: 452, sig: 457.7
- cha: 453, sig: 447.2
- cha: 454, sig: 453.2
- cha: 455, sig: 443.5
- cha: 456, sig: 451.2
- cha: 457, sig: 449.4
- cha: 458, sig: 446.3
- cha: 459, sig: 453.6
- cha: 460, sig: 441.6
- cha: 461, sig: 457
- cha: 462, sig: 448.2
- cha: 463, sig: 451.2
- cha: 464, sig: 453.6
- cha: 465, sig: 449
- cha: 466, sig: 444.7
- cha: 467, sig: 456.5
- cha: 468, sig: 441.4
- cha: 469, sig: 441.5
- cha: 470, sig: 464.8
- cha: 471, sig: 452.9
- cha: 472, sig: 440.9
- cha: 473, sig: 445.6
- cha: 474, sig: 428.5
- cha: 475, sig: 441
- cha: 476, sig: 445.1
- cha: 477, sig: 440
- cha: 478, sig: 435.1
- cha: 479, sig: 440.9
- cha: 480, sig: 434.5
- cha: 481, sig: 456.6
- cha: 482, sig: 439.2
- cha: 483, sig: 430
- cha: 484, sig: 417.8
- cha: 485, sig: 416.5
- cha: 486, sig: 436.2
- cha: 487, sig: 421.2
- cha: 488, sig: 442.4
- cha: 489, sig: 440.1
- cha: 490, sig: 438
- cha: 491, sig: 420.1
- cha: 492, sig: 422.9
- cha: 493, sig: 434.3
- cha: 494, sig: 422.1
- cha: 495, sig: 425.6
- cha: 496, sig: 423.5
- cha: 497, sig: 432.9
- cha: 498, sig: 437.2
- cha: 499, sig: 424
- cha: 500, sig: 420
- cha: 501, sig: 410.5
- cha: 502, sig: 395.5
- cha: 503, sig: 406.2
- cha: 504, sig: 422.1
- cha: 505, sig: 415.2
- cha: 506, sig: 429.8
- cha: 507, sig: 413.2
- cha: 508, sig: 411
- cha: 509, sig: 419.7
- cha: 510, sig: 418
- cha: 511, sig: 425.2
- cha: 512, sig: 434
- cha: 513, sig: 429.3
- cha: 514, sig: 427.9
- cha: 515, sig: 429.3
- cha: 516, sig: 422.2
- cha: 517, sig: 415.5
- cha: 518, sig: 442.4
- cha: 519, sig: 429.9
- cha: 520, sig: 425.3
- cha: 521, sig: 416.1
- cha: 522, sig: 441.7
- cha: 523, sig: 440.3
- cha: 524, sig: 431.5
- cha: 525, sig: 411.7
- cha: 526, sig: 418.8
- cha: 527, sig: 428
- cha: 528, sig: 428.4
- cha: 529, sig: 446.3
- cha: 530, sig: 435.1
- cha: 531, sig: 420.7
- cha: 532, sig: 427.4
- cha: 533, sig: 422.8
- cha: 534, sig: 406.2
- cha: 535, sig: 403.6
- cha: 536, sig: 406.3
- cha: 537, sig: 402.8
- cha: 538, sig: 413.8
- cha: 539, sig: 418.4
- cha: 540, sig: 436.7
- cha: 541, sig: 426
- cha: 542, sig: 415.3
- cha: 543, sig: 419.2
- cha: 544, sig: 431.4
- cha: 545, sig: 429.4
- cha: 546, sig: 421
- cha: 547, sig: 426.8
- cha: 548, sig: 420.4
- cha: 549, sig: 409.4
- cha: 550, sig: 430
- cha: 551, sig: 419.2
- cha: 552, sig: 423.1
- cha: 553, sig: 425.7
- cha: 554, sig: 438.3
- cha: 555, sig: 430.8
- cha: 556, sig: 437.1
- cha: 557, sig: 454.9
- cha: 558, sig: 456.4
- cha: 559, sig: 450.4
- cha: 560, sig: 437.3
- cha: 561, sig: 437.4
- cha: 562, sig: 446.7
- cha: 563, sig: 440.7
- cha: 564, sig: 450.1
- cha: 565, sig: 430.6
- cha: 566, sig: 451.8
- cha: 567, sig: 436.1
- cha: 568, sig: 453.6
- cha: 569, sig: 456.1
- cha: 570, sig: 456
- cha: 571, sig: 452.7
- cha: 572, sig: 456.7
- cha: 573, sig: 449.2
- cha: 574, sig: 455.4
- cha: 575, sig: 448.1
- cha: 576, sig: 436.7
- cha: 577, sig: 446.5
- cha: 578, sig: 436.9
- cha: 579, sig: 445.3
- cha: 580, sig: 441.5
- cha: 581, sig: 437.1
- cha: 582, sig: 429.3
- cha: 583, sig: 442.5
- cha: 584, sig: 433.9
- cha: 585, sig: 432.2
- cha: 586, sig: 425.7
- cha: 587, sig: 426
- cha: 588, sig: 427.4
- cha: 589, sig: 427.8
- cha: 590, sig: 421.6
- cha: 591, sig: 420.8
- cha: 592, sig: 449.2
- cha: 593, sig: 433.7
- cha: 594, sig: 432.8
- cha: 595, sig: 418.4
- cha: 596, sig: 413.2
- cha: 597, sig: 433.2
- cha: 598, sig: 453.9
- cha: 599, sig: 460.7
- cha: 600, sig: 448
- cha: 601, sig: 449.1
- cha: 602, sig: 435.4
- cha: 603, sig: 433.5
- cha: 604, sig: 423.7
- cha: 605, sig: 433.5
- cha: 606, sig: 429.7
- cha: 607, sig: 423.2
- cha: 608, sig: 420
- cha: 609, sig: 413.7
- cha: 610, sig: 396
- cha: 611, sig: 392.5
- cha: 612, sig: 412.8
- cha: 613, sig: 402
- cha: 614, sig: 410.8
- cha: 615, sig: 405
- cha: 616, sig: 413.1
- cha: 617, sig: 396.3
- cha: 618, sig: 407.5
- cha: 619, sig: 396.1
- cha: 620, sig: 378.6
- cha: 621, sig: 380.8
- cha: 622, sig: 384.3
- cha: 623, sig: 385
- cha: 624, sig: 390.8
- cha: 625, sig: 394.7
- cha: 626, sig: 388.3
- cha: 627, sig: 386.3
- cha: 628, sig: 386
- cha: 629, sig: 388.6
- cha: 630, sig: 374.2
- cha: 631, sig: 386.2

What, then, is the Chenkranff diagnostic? 453.2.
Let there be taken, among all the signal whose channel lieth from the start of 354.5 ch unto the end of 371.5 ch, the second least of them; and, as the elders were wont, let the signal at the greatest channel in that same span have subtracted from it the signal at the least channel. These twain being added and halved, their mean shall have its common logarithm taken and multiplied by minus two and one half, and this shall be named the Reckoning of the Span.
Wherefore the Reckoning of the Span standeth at -5.76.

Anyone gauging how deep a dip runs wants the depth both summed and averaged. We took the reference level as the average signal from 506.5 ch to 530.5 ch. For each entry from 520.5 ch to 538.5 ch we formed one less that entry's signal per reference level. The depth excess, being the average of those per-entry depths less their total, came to -0.18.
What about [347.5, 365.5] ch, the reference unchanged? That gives 0.81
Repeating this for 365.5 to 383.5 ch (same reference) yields 0.62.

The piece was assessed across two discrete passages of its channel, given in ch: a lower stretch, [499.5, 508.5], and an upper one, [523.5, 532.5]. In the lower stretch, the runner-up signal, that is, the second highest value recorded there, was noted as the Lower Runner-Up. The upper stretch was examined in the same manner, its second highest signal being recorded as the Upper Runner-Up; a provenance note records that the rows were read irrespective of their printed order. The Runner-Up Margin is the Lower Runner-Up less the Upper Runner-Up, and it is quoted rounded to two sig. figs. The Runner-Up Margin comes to -13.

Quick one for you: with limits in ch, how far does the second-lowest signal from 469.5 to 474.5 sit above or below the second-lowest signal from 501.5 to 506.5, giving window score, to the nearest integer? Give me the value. 35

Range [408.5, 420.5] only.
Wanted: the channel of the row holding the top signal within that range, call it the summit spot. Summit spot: 418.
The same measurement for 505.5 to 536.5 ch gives 529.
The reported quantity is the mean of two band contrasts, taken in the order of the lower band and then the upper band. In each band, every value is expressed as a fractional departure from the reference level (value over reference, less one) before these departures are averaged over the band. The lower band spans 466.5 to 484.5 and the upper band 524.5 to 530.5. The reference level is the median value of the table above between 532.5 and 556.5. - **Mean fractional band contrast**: 0.031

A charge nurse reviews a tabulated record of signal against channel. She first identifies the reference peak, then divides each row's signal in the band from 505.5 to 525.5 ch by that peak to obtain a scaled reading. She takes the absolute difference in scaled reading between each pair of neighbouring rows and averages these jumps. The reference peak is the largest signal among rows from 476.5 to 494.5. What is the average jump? 0.020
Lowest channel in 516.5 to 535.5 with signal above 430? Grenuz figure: 518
